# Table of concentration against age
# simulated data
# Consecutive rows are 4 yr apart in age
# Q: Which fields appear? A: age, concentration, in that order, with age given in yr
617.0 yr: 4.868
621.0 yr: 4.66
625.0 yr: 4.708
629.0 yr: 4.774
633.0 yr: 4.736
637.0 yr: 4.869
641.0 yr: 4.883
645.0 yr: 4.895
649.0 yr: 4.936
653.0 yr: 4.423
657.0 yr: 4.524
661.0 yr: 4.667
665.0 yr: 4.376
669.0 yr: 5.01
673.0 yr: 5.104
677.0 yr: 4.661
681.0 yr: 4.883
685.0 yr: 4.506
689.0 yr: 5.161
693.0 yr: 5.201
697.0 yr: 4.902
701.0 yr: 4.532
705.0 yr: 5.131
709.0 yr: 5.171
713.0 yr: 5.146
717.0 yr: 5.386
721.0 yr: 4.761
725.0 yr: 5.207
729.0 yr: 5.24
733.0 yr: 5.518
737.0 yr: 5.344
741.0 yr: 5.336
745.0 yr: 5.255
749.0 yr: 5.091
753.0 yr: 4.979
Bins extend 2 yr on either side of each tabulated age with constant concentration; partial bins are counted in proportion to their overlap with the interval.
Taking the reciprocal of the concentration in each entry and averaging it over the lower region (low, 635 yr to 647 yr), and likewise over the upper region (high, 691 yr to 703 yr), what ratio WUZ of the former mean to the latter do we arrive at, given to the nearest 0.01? 1.00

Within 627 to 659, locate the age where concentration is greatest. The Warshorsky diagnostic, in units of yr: 649.0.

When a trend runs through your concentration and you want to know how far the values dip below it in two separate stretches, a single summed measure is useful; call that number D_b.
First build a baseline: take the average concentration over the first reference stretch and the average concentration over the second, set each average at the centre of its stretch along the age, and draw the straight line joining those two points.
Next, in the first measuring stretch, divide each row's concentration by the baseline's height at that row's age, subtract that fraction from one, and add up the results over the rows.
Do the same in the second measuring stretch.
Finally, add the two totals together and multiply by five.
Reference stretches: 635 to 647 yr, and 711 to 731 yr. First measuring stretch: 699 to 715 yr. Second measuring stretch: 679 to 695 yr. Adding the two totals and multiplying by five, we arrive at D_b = 0.8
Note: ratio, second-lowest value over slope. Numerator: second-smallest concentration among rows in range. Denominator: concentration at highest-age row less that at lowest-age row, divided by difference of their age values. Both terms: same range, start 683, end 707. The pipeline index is 145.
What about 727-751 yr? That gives -703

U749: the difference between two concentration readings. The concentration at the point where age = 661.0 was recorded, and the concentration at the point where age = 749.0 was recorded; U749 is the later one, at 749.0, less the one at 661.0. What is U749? 0.42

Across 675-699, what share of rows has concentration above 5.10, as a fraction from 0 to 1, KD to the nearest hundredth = 0.33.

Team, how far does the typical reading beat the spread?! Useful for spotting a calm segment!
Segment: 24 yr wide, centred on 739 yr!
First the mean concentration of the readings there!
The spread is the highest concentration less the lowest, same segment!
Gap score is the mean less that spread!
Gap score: 4.87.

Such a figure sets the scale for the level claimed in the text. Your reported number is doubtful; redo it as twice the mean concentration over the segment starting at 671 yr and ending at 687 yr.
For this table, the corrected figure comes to 9.6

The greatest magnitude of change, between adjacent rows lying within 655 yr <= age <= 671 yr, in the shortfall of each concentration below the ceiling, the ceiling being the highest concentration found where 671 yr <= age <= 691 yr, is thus 0.634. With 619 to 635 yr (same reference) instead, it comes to 0.066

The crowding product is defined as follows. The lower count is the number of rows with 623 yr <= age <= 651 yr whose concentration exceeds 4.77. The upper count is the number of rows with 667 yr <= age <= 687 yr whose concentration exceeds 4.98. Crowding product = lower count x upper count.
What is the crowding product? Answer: 10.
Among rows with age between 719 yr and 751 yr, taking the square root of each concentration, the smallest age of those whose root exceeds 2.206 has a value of 725.0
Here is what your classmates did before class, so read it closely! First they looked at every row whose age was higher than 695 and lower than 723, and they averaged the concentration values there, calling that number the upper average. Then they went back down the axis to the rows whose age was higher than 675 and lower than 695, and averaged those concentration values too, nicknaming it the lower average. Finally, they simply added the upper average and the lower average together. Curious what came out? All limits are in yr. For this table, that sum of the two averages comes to 9.89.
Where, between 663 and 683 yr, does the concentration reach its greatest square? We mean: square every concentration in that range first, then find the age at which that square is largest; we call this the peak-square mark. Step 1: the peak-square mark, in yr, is 673.0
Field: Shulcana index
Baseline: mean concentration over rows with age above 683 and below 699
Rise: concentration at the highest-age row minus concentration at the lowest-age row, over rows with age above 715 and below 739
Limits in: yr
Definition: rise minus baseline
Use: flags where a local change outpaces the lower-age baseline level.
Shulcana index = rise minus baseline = -5.0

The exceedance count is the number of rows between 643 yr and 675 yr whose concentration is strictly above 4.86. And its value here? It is 4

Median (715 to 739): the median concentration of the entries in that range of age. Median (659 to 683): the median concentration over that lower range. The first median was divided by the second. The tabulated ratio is 1.11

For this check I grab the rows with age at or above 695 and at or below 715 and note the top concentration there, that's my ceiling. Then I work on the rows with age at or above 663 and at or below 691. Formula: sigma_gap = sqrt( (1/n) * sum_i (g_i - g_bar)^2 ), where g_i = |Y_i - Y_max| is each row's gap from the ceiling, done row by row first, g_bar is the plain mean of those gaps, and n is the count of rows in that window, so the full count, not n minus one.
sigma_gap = 0.28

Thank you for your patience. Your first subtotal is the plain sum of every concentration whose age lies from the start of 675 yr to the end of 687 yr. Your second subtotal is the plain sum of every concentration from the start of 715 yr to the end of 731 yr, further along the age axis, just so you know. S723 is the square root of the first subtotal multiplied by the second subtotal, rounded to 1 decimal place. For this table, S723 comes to 17.0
